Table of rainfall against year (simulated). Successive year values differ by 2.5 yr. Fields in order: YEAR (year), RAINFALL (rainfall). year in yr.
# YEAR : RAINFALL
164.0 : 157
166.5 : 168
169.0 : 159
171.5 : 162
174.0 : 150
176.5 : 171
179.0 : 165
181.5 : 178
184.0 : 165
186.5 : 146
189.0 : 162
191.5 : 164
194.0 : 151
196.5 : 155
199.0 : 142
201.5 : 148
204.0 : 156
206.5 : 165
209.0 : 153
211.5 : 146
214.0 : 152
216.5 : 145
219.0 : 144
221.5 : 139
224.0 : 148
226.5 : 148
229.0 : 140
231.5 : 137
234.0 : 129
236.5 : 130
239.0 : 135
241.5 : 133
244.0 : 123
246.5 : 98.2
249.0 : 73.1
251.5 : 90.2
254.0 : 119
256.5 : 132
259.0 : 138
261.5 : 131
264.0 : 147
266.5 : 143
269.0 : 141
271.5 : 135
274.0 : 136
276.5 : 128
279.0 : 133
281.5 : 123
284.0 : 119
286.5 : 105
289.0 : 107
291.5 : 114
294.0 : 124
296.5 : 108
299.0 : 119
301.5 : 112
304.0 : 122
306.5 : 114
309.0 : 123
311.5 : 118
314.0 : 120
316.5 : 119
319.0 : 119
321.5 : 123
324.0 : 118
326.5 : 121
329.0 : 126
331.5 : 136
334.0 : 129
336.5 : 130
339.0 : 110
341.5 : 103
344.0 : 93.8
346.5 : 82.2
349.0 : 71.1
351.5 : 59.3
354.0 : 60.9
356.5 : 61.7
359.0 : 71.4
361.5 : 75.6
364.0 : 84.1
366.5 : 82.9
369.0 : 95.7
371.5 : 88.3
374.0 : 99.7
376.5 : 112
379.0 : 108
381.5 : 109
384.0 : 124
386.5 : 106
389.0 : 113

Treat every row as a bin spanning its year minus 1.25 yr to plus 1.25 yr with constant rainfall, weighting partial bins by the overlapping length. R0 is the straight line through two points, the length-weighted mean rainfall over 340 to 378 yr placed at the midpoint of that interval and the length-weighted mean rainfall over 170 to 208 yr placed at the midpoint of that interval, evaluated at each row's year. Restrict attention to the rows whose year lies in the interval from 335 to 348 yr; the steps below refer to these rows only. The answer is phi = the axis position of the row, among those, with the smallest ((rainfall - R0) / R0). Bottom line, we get 346.5 yr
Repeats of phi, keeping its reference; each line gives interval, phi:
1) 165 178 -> 174.0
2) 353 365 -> 354.0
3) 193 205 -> 199.0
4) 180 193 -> 186.5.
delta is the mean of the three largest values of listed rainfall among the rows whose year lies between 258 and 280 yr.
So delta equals 144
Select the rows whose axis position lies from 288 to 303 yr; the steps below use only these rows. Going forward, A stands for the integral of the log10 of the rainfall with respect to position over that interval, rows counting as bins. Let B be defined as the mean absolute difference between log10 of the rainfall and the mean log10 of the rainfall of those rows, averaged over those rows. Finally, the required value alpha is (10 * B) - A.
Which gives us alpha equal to -31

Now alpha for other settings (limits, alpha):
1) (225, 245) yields -42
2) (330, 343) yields -27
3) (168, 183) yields -33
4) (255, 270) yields -32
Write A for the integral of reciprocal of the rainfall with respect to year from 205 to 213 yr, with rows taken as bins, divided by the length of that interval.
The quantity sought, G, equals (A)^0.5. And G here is 0.081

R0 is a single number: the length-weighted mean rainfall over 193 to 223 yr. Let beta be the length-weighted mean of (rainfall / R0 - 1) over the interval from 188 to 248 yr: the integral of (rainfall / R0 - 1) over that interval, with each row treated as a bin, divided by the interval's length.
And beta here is -0.04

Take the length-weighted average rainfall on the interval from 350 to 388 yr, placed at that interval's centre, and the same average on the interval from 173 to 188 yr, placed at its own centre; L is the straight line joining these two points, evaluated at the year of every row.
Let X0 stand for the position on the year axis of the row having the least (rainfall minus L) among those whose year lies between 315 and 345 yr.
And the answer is 344.0 yr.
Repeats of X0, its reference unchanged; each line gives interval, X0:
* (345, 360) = 351.5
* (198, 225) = 199.0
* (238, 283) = 249.0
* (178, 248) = 246.5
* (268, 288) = 286.5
